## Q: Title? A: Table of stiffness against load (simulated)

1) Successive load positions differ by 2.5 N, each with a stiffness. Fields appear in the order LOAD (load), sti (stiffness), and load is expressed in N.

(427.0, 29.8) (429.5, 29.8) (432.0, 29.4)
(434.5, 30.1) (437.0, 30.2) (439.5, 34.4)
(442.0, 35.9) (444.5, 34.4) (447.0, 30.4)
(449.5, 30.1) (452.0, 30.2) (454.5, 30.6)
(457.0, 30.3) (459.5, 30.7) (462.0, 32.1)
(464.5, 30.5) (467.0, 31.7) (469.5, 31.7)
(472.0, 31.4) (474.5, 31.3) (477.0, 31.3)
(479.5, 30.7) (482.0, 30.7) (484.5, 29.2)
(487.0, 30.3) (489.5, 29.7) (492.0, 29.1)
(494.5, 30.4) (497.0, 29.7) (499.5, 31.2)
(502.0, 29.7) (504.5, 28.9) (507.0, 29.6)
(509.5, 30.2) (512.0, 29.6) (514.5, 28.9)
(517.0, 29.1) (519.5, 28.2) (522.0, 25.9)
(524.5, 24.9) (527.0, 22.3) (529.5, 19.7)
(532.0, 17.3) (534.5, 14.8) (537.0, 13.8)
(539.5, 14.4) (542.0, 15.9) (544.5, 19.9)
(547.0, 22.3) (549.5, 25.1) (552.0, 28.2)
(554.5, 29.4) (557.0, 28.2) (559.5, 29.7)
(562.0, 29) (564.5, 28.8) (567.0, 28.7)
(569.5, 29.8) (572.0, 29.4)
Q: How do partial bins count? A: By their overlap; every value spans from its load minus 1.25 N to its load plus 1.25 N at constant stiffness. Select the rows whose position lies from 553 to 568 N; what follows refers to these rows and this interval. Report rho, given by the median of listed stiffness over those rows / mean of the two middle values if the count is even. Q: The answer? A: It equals 28.9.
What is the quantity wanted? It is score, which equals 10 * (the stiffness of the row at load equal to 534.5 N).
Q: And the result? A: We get 148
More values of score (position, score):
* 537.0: 138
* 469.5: 317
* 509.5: 302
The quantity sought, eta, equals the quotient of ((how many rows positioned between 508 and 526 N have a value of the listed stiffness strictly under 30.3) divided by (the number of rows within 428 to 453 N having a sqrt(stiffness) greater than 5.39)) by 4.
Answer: 0.2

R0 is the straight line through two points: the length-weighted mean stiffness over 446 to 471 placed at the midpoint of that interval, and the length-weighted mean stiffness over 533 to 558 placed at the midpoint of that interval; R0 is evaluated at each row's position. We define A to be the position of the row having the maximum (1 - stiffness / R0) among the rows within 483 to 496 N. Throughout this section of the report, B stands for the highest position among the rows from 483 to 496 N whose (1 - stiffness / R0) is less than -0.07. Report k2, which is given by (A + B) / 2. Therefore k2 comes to 489.5 N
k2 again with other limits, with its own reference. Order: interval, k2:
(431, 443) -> 437.0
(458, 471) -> 464.5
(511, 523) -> 522.0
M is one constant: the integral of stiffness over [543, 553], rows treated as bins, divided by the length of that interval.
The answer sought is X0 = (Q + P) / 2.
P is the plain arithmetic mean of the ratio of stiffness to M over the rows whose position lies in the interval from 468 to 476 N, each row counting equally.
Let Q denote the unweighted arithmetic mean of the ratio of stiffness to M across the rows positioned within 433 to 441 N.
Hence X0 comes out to 1.34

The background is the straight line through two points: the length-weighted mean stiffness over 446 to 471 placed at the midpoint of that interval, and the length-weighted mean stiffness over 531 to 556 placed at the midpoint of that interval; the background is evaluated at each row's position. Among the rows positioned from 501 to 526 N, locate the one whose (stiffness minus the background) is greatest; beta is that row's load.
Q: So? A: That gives 509.5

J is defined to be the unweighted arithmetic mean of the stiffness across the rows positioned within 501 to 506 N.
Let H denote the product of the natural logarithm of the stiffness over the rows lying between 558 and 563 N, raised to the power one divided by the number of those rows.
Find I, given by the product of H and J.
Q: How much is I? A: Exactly 99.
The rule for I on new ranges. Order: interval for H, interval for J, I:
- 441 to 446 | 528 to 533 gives 66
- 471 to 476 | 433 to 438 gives 104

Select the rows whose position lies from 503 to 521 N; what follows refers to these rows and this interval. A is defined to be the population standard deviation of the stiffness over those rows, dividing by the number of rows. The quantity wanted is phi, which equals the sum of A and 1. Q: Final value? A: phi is 1.6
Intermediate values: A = 0.6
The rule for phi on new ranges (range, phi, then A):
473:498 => 1.8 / 0.8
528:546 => 3.3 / 2.3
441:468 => 2.8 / 1.8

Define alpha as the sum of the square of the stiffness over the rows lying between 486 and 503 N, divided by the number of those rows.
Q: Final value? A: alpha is 901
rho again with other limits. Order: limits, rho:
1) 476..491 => 30.5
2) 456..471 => 31.2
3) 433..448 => 32.4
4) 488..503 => 29.7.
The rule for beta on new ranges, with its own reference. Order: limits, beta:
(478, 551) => 509.5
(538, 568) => 559.5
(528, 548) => 547.0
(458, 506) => 499.5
